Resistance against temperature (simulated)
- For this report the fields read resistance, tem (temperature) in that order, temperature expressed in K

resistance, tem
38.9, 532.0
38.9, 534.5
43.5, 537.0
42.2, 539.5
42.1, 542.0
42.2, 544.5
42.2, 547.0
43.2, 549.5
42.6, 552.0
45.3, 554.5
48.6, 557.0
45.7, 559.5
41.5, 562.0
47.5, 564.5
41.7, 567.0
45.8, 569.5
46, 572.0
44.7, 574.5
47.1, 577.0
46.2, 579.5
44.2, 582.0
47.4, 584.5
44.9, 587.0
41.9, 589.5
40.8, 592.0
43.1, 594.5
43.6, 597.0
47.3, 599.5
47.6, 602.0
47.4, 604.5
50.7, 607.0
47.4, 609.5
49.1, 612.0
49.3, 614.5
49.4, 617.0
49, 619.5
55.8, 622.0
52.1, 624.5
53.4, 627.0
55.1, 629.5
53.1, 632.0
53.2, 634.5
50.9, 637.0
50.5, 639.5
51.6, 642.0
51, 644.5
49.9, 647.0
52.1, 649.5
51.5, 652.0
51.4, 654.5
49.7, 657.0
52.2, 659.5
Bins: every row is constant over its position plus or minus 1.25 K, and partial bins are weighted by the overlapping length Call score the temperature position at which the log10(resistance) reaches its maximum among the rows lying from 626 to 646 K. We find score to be 629.5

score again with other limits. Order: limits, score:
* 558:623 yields 622.0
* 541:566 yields 557.0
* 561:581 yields 564.5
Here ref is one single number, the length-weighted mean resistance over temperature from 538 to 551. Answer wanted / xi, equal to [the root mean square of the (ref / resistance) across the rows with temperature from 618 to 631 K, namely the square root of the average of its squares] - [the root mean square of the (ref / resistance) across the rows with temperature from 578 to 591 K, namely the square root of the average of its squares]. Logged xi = -0.15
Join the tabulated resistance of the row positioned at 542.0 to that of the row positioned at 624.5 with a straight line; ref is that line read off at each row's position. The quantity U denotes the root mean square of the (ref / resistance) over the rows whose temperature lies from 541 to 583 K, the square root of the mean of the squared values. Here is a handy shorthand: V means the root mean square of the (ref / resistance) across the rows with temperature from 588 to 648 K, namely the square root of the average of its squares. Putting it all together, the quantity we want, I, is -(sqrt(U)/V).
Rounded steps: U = 1.00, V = 1.05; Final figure -0.96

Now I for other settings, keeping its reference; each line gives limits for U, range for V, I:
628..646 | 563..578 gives -1.01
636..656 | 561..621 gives -0.99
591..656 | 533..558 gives -1.03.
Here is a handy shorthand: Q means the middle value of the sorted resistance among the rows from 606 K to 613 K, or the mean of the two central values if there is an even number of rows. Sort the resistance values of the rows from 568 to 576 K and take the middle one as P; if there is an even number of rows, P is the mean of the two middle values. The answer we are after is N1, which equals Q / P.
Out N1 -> 1.07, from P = 45.8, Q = 49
